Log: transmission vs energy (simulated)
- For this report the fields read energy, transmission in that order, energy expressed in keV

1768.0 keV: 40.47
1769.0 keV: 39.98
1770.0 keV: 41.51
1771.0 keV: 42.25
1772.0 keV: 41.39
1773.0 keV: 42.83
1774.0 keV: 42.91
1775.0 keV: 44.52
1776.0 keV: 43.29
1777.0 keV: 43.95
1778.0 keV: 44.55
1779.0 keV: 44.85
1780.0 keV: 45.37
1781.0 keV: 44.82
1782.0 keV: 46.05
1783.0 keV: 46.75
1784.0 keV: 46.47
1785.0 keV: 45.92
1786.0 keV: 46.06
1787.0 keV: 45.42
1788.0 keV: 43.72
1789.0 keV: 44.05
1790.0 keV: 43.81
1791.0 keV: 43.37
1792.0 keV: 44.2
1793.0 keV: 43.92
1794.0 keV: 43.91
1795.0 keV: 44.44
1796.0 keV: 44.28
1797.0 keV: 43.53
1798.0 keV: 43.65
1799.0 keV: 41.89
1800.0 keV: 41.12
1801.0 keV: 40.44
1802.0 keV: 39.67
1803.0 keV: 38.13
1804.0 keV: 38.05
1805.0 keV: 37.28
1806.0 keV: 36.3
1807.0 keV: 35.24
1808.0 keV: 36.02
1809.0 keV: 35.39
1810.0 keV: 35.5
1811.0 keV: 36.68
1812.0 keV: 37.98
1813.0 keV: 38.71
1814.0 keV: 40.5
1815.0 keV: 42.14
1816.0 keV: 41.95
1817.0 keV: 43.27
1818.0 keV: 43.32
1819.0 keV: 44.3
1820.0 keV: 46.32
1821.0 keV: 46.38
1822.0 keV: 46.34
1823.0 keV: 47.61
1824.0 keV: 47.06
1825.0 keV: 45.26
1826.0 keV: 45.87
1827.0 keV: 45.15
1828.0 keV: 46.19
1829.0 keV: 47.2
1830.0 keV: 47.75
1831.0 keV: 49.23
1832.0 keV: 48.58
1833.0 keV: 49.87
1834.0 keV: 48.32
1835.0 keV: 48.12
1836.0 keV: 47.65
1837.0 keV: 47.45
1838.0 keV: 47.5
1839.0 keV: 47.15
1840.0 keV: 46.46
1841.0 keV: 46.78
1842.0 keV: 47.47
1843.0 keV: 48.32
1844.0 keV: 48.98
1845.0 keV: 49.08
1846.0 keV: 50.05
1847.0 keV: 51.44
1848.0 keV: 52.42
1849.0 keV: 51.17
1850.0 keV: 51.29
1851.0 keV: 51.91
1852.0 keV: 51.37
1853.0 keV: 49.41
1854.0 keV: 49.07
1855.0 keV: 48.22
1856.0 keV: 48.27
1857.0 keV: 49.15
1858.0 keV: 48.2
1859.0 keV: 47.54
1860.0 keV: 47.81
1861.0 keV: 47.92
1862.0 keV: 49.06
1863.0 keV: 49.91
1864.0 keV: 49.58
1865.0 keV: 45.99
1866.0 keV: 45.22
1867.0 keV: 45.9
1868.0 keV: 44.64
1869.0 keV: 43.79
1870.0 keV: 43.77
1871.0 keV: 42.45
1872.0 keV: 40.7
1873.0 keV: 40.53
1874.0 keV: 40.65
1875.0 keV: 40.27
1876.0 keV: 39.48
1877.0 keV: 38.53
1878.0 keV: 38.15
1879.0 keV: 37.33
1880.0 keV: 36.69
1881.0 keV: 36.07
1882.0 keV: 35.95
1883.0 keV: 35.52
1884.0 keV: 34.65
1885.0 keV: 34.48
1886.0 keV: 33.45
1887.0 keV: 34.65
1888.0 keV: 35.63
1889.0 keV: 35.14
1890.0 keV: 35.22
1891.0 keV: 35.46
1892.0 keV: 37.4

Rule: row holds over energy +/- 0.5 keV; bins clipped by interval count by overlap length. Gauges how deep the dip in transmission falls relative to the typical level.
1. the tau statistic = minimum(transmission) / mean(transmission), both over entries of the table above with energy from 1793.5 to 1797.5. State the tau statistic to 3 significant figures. 0.988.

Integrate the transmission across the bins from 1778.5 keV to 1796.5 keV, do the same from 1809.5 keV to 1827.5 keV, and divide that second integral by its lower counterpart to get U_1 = 0.96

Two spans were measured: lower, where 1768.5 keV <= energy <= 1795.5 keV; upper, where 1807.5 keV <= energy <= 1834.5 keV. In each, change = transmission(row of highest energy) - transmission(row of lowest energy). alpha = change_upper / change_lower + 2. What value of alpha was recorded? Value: 4.8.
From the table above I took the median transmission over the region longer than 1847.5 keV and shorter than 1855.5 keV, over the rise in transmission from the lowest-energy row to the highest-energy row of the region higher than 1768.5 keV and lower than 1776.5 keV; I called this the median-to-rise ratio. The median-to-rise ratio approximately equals 15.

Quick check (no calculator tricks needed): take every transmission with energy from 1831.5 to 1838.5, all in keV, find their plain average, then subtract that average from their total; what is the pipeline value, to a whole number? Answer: 289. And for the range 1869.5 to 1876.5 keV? 247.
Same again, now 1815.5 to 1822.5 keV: 267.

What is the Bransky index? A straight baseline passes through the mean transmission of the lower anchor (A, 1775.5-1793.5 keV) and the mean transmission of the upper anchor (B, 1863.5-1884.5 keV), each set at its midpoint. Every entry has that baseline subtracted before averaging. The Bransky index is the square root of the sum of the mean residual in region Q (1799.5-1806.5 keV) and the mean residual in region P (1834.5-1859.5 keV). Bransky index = 1.3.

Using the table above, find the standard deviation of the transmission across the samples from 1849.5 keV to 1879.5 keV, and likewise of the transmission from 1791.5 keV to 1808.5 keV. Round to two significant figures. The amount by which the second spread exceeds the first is -1.1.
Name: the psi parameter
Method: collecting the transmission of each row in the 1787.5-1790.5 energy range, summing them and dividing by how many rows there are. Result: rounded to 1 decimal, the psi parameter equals 43.9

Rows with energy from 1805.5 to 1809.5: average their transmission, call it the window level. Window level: 36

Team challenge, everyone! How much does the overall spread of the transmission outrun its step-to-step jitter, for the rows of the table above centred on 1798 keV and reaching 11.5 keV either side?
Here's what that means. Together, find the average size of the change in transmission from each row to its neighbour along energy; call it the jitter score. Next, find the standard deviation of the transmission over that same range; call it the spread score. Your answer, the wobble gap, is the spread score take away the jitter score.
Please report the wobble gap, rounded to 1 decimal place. 2.7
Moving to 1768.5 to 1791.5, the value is 1.0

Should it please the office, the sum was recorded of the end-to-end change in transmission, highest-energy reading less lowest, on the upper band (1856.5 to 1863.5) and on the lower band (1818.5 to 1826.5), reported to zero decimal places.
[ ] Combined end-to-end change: 2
